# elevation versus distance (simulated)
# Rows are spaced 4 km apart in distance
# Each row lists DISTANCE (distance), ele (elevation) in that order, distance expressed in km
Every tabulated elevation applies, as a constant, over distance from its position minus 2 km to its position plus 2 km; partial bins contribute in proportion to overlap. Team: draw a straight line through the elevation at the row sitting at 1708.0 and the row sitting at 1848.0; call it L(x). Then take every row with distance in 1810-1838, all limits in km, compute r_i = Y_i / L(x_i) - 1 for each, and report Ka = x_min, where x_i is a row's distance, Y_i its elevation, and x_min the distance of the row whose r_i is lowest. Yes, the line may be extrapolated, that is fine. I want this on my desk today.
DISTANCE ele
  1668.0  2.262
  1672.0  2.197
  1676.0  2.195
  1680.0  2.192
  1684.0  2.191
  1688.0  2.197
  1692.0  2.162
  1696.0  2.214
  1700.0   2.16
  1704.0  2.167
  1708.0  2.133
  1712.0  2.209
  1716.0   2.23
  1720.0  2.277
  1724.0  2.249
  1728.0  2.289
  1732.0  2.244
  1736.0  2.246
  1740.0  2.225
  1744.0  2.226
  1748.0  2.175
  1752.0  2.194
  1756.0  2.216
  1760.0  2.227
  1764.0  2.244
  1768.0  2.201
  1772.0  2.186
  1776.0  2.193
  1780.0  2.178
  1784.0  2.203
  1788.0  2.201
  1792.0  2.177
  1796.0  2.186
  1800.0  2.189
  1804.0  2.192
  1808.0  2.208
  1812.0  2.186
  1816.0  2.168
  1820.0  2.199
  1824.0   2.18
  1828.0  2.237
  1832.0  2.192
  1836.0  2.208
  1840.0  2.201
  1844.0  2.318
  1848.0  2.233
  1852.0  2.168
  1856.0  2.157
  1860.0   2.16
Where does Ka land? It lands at 1816.0 km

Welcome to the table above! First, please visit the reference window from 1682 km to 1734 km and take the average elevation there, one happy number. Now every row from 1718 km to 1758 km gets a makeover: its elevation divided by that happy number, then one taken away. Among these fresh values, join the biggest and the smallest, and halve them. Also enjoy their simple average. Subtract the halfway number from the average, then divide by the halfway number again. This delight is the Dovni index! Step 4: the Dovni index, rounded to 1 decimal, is 0.1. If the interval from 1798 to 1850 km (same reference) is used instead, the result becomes -1.0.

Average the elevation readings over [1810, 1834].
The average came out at 2.19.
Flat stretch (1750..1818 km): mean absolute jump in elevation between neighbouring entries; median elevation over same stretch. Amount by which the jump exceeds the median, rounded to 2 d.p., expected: -2.18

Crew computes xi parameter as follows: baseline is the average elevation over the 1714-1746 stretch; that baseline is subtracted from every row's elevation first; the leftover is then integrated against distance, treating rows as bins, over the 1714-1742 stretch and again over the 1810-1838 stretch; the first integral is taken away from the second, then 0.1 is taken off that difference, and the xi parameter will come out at -1.7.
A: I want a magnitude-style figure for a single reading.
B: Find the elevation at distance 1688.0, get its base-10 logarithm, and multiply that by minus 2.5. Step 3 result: -0.855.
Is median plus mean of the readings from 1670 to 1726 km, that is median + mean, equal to 4.394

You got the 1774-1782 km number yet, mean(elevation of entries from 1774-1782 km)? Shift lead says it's 2.19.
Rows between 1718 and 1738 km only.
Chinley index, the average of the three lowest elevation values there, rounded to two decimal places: 2.25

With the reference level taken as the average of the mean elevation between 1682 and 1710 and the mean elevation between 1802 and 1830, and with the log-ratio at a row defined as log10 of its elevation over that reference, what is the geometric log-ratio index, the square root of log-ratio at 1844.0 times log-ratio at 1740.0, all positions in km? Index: 0.014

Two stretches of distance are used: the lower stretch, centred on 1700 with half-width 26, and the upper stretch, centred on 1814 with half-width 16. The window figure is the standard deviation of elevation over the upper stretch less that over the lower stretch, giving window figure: -0.018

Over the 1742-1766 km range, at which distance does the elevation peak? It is 1764.0 km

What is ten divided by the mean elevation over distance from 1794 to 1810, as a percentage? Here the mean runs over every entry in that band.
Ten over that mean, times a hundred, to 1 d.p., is 455.8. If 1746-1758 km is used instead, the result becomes 455.6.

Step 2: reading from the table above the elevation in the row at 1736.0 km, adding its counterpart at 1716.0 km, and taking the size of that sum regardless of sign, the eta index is 4.48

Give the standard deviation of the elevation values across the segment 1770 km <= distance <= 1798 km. 0.010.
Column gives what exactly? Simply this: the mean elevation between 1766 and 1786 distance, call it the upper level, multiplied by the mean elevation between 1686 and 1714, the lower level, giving 4.77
